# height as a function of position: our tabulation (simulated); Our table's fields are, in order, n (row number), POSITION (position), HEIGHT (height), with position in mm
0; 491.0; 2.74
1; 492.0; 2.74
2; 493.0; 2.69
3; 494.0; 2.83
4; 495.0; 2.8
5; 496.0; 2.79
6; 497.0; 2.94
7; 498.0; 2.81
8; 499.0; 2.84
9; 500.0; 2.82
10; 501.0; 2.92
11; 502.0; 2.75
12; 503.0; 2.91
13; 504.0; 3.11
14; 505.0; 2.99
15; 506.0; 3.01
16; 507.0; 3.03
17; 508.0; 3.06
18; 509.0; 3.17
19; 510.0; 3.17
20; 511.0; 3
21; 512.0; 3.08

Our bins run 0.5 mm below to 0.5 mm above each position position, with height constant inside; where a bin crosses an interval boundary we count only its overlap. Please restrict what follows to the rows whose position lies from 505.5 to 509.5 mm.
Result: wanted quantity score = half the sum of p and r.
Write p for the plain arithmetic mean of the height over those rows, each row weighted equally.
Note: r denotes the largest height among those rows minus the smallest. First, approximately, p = 3.07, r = 0.160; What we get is 1.61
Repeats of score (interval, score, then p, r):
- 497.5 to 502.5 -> 1.50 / 2.83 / 0.170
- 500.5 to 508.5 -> 1.67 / 2.97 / 0.360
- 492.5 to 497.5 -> 1.53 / 2.81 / 0.250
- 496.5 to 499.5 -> 1.50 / 2.86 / 0.130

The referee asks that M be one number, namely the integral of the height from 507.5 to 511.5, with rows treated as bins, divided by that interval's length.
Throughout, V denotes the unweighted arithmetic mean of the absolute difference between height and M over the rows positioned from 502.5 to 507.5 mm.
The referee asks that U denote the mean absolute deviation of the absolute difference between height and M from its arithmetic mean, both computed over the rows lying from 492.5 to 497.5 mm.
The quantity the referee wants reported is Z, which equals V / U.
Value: 2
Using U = 0.060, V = 0.09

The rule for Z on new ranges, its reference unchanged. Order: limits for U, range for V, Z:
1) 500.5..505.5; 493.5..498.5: 3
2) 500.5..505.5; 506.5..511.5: 1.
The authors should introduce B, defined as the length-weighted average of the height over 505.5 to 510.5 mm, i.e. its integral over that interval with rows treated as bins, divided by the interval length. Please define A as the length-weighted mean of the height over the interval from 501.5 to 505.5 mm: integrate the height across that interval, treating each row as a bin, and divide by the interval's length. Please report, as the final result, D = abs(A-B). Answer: 0.15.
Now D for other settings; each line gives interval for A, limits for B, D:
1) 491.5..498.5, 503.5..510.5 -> 0.28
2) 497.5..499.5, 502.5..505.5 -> 0.18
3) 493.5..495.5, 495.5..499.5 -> 0.03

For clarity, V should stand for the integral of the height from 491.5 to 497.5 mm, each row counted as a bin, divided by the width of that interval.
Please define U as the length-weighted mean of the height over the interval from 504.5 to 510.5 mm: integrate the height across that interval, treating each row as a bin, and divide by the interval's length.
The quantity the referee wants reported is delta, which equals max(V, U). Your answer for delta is 3.07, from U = 3.07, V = 2.80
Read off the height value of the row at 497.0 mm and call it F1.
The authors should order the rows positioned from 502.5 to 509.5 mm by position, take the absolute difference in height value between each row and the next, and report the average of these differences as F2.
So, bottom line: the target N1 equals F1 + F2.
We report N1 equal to 3.0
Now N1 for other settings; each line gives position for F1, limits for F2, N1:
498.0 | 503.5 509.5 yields 2.9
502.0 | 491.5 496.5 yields 2.8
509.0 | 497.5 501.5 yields 3.2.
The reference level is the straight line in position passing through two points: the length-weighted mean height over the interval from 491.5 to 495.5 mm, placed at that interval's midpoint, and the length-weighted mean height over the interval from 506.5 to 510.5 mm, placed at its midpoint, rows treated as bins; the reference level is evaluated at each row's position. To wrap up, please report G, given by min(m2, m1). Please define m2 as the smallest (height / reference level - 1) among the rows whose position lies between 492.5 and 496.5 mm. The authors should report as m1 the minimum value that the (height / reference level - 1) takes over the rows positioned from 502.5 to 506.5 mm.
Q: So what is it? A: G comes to -0.02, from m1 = -0.024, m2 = -0.023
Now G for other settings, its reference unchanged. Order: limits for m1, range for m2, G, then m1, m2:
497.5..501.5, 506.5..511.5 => -0.05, -0.032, -0.052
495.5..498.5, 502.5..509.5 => -0.02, -0.020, -0.024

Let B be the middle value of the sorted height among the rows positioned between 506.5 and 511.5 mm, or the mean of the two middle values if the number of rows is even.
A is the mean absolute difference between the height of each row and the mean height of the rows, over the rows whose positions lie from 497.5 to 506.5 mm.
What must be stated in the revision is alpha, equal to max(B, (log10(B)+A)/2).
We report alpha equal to 3.06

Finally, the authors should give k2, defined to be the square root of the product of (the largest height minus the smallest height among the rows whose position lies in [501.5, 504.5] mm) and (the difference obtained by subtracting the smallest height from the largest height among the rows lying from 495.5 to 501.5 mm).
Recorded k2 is 0.23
